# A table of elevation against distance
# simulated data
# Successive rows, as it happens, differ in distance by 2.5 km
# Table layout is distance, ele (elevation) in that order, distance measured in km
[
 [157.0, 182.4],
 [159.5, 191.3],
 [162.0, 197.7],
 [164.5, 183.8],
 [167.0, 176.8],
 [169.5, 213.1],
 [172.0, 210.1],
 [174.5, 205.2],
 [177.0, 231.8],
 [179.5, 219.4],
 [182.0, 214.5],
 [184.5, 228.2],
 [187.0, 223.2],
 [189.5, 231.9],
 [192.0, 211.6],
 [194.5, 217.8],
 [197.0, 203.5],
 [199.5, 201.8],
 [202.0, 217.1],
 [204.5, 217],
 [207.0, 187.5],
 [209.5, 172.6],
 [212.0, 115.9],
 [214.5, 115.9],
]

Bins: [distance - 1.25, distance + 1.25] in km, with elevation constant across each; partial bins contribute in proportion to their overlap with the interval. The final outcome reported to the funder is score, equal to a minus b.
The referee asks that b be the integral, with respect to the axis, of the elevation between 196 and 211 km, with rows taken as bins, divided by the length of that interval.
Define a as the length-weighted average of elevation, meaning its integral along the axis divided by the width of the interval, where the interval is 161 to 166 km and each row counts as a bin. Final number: -9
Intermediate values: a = 190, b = 198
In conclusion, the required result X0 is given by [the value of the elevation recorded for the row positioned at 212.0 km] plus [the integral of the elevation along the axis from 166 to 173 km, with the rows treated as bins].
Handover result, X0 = 1519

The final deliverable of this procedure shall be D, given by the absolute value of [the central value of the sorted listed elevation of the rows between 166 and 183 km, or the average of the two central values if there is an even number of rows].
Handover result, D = 213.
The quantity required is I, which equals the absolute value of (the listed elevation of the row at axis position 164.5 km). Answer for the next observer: 184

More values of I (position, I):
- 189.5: 232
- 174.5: 205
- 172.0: 210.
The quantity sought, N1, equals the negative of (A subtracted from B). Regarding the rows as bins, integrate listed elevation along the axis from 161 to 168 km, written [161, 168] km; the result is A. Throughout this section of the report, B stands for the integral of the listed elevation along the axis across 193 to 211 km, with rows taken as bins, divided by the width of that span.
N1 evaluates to 1101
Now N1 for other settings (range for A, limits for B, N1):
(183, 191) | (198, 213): 1628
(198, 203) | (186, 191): 817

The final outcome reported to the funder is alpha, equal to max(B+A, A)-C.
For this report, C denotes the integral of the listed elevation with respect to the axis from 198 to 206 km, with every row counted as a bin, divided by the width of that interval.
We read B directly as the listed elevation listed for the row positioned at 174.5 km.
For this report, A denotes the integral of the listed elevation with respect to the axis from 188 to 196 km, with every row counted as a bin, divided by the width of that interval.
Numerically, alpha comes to 214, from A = 220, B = 205.2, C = 211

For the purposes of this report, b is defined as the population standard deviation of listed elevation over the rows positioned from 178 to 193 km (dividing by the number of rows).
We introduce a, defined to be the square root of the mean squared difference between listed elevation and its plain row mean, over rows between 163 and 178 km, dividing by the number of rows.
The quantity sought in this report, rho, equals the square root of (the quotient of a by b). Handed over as 1.61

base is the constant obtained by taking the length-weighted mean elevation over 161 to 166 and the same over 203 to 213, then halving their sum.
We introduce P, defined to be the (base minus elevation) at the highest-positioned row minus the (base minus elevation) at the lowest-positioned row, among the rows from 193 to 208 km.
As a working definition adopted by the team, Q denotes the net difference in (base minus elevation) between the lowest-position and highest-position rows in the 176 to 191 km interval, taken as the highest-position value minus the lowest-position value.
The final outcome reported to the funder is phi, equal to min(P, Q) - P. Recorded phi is -30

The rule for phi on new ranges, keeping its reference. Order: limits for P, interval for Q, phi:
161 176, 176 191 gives 0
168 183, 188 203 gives 0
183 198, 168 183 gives -26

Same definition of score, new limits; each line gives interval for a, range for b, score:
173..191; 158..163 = 28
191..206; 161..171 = 18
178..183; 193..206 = 7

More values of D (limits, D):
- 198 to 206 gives 217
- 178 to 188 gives 221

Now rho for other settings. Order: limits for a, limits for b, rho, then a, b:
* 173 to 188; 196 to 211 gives 0.75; 8.8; 16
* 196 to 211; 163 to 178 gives 0.93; 15.8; 18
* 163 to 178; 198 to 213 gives 0.73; 18.4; 35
